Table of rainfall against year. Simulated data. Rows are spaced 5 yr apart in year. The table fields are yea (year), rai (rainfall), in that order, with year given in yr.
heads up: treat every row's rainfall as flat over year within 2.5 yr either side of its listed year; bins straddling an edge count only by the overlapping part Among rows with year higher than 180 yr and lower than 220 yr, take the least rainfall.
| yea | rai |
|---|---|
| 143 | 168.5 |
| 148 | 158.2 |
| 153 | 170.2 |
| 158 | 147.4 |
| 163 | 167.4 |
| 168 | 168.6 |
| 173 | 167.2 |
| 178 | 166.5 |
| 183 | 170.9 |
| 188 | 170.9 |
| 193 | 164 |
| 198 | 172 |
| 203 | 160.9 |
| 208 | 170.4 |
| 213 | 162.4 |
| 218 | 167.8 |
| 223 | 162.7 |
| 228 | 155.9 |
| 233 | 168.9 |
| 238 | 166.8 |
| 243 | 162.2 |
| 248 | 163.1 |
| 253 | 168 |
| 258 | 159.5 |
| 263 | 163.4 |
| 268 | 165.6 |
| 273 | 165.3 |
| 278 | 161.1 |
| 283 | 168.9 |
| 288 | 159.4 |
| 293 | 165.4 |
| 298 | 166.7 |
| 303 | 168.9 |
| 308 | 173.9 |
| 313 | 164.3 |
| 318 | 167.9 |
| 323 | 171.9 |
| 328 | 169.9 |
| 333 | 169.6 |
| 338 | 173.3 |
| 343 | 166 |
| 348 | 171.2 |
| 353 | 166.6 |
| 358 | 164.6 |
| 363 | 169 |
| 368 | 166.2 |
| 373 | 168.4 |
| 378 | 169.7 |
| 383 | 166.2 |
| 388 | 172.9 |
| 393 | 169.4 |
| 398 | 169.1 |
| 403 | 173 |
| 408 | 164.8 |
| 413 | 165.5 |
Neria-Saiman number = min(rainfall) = 160.9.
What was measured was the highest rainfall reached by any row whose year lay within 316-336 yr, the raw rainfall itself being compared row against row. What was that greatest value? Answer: 171.9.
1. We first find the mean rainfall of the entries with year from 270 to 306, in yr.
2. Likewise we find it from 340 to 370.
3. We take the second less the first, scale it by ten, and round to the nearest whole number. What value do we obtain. 22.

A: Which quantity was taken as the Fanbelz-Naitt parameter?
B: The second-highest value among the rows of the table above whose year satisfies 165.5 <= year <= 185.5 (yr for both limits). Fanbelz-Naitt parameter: 168.6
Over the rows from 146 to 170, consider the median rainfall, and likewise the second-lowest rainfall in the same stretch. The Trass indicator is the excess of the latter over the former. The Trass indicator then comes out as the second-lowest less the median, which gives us -9.2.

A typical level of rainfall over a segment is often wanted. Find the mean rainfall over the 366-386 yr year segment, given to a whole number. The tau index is 168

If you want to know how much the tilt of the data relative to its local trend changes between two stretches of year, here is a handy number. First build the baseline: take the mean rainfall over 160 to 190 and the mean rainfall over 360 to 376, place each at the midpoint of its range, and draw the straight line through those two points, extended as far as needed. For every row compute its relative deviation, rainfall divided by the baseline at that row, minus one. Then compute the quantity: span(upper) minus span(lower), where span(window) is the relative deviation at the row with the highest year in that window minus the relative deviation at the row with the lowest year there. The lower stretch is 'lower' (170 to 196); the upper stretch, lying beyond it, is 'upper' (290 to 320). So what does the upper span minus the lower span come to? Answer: 0.03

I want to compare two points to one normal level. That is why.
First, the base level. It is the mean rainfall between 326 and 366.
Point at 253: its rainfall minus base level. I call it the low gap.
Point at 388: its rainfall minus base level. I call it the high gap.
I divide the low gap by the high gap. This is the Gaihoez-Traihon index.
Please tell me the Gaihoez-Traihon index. 0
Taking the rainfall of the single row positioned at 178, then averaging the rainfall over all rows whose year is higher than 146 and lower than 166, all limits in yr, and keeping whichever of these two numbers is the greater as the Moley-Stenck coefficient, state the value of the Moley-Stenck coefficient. 166.5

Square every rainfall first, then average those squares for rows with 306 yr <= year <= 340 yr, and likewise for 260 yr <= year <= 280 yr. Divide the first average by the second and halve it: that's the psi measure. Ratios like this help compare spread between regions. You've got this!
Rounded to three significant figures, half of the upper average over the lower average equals 0.539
